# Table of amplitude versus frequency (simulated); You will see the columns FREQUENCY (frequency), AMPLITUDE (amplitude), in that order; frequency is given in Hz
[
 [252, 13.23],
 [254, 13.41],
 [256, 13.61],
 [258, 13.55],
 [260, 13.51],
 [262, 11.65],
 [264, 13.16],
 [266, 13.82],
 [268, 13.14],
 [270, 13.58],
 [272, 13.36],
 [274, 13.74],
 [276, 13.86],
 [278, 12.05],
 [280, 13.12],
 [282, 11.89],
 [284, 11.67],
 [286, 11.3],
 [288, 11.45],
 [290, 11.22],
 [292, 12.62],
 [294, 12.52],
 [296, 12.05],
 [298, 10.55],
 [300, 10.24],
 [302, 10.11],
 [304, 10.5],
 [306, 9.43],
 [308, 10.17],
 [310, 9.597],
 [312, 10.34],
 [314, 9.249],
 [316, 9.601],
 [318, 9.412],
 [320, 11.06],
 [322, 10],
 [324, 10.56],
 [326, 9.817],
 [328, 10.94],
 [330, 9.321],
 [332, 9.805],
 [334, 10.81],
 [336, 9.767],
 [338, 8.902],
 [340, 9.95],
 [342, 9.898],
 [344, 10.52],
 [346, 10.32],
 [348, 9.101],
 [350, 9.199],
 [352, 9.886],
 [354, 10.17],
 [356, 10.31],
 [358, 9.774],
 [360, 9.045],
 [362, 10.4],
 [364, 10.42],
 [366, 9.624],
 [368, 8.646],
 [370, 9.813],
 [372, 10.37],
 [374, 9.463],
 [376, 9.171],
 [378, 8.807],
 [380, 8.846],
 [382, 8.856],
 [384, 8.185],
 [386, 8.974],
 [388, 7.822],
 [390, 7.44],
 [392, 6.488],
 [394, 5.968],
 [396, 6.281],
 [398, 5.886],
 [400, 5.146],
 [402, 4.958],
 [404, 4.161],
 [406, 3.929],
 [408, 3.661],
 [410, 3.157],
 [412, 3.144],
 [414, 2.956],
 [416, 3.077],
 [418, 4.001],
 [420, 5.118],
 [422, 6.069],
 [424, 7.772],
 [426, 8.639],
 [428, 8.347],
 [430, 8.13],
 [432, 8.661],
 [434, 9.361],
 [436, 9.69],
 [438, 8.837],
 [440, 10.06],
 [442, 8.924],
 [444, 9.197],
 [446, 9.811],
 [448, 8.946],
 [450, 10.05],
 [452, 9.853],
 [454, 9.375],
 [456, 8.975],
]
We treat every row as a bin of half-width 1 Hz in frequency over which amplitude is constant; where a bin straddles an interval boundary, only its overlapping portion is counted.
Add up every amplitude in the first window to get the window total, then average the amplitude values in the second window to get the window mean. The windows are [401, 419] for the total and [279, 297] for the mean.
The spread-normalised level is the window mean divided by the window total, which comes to 0.363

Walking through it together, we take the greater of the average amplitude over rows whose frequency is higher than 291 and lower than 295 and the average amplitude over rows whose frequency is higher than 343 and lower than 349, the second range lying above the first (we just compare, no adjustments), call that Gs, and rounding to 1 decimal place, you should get 12.6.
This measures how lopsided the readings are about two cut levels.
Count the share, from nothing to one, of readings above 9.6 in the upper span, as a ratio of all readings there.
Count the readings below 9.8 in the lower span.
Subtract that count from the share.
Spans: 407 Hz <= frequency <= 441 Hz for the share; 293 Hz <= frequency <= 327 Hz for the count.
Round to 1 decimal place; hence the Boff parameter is -4.9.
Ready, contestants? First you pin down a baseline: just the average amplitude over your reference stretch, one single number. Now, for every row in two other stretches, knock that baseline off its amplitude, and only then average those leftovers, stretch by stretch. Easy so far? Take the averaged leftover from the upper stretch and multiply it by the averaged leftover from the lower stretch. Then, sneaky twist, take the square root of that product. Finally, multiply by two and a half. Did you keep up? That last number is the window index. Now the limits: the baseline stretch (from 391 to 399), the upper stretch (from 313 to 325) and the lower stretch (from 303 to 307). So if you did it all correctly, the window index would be 9.5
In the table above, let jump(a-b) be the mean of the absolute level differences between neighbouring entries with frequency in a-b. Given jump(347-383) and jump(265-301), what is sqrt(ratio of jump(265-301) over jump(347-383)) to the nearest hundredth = 1.09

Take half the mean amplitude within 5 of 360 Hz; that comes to 5.0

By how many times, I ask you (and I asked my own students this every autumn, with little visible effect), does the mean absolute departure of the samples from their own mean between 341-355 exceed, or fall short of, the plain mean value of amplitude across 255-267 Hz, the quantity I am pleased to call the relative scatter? 0.03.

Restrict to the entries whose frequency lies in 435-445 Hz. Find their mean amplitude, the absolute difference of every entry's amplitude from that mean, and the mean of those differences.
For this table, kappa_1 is 0.43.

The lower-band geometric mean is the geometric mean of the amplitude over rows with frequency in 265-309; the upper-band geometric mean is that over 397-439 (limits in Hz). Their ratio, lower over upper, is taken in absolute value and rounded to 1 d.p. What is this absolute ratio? 2.2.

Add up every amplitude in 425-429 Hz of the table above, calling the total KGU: 17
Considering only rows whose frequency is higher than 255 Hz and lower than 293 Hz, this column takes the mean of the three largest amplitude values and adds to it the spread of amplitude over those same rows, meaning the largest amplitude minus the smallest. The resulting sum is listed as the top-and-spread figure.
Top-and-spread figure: 16.4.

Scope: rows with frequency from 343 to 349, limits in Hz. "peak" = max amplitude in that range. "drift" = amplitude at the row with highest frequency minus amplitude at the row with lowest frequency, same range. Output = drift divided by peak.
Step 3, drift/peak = -0.13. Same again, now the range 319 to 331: -0.16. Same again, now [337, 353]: 0.09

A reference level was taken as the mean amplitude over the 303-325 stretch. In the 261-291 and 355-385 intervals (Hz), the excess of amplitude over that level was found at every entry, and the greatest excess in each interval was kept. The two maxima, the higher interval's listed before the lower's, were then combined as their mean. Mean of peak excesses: 2.1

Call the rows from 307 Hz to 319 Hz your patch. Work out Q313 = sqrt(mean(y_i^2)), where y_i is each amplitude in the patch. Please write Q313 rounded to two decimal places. 9.74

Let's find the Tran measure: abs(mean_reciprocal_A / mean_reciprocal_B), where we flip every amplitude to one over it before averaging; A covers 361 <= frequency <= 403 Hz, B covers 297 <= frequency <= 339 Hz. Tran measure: 1.3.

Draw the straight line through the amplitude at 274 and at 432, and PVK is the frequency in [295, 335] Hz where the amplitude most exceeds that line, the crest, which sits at 296 Hz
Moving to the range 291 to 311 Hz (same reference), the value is 292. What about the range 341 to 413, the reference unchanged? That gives 372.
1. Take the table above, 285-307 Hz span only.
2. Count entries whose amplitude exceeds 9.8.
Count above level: 10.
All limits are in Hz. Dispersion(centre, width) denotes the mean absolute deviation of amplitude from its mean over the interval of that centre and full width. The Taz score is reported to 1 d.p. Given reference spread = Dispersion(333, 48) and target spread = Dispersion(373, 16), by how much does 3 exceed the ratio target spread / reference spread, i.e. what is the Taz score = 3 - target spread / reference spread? 2.0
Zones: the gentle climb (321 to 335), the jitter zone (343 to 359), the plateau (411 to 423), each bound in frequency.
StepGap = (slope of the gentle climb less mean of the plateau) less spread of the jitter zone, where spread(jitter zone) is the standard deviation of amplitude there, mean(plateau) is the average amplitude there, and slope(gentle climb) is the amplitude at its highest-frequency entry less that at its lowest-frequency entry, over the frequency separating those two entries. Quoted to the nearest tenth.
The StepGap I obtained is -4.5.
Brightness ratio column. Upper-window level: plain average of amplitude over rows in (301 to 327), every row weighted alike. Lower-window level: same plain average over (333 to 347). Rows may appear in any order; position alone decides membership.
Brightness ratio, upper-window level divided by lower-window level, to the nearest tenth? 1.0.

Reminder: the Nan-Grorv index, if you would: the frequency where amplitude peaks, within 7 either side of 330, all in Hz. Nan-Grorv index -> 328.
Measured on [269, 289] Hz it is 276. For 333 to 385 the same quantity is 334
